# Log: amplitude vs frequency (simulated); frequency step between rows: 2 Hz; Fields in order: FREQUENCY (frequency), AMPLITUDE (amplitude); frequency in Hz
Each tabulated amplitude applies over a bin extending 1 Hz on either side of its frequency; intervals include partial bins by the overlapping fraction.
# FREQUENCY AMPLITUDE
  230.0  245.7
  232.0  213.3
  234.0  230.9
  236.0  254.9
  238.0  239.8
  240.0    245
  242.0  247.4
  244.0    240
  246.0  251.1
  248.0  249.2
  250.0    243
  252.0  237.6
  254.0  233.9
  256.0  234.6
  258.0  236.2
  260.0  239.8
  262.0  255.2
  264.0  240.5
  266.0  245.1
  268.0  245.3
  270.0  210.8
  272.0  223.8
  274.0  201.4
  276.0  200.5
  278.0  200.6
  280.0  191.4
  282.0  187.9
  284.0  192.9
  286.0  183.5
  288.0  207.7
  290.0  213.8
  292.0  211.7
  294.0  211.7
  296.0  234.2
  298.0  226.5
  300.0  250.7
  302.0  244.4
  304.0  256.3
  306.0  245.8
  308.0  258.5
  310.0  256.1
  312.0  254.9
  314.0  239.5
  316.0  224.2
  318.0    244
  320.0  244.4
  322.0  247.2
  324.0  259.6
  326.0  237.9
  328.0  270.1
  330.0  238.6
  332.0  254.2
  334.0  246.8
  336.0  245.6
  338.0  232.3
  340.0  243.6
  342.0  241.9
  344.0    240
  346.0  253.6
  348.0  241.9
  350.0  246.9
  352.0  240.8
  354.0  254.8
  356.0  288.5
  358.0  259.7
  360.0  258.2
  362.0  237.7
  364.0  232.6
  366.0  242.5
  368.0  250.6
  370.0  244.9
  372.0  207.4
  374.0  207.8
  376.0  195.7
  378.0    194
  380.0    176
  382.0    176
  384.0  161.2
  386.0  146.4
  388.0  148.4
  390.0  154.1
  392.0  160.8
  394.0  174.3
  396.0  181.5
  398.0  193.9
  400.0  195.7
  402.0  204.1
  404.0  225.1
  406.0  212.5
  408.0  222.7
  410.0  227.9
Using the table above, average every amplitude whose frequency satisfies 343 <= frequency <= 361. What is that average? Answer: 254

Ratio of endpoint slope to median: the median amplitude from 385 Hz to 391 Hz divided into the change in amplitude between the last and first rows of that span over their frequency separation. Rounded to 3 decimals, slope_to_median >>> 0.013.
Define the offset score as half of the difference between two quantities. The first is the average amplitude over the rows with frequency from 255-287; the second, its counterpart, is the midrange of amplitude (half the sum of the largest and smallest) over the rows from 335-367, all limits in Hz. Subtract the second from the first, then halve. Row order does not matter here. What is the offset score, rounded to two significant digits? -21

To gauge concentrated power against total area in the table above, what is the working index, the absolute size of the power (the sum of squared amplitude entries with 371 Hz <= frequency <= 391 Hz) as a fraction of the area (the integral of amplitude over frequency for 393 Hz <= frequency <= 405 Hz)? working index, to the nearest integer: 135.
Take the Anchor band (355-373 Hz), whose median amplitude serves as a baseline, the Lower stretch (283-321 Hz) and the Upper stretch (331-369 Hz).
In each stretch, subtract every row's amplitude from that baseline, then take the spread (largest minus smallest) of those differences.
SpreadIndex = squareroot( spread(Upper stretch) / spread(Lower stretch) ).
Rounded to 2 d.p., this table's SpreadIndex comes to 0.87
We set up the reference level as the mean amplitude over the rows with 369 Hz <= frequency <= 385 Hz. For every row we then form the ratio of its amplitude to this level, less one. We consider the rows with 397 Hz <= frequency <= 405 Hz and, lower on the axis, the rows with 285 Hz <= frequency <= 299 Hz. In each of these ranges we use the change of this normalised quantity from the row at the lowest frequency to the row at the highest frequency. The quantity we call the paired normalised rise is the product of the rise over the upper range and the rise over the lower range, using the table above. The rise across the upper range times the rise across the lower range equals 0.035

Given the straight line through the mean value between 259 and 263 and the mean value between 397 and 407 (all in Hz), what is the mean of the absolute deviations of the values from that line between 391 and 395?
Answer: 41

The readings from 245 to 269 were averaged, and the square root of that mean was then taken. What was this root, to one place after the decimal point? 15.6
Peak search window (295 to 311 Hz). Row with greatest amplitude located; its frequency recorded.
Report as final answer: 308.0 Hz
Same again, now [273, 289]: 288.0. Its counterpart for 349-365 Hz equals 356.0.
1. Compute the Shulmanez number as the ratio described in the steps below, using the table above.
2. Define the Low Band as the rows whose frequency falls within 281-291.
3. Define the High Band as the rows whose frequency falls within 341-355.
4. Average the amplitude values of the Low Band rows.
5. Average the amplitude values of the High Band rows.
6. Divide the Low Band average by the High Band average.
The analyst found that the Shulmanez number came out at 0.80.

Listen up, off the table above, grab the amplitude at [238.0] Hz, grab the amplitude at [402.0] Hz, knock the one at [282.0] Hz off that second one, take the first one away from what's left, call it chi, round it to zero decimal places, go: -224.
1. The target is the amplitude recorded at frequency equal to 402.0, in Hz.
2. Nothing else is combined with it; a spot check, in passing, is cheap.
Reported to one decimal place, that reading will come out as 204.1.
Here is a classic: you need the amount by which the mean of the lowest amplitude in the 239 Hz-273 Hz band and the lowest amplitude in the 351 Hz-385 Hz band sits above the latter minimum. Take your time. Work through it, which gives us 25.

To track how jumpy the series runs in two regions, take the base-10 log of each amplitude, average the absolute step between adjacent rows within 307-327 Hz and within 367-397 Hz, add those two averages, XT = 0.042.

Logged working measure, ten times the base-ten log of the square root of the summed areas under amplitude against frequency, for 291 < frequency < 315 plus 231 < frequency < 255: 20.3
